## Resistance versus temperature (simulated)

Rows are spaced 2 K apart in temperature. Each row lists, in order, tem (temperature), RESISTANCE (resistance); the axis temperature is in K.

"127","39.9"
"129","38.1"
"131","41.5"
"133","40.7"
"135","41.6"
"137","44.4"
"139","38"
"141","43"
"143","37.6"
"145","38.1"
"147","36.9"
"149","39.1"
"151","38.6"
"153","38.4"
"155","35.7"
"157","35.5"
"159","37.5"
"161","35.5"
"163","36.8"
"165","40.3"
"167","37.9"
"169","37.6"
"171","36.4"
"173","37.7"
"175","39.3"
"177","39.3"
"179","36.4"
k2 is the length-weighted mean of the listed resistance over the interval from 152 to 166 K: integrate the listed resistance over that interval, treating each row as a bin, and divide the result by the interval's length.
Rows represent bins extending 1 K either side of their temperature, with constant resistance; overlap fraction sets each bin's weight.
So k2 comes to 37.1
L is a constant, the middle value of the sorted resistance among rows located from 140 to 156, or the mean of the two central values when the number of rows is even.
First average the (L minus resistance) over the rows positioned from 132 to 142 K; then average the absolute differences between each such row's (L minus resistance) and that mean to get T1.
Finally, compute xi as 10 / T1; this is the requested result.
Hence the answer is 6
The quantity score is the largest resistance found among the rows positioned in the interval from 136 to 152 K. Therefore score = 44.4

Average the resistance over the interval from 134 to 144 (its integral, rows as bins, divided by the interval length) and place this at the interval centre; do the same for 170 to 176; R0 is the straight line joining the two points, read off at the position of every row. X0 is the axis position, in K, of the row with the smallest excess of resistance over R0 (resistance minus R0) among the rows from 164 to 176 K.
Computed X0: 171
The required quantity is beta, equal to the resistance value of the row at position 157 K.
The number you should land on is 35.5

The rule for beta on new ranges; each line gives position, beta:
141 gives 43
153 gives 38.4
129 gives 38.1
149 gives 39.1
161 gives 35.5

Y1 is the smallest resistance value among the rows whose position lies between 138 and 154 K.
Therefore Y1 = 36.9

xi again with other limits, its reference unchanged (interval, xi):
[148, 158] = 7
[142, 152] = 15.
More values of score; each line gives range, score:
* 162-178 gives 40.3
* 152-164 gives 38.4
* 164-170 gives 40.3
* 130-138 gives 44.4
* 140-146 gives 43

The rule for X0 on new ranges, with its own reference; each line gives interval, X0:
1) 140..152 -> 147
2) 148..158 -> 157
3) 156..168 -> 157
